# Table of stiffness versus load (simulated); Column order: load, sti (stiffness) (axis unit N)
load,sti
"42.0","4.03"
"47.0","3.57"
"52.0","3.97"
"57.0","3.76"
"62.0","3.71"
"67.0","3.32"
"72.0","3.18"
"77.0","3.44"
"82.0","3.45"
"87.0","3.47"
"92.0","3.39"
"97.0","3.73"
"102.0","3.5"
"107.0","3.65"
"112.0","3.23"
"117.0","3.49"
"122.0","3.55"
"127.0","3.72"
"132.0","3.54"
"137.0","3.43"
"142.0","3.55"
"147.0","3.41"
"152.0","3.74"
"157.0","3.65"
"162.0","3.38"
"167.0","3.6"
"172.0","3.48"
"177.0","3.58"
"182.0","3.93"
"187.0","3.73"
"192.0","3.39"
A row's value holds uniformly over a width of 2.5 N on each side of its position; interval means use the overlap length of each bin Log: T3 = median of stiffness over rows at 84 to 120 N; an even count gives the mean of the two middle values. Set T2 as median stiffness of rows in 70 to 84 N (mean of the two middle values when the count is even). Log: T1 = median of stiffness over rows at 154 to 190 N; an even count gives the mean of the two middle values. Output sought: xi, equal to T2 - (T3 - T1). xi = 3.55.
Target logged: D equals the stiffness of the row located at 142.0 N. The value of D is 3.55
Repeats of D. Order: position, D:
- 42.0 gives 4.03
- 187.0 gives 3.73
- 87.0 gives 3.47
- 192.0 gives 3.39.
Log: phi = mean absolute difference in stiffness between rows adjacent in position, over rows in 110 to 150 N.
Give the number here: 0.149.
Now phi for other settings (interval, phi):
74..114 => 0.179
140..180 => 0.181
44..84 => 0.209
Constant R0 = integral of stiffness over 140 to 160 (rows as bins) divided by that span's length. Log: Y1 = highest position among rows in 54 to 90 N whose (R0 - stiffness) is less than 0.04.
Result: 62.0 N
